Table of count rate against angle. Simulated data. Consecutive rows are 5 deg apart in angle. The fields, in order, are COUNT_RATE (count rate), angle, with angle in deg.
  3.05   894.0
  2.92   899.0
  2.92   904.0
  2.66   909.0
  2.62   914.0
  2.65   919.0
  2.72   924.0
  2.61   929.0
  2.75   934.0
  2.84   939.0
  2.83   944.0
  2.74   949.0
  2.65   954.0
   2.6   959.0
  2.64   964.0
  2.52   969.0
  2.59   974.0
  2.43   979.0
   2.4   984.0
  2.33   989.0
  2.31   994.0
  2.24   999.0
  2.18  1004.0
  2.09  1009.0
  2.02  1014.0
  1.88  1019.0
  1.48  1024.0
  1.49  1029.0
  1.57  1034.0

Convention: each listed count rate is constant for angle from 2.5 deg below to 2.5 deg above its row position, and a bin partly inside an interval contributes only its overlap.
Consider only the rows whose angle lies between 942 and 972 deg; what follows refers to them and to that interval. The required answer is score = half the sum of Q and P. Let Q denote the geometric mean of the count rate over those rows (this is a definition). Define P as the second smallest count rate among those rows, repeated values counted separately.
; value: 2.6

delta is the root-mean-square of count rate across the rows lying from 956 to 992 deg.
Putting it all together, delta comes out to 2.50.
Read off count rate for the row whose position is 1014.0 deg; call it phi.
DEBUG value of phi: 2.02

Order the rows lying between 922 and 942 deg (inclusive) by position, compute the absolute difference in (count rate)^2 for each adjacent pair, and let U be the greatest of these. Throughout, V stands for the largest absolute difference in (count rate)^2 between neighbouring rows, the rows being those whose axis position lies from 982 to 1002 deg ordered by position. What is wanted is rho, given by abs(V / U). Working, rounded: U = 0.8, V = 0.33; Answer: 0.4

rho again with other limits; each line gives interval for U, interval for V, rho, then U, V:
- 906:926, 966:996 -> 2.1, 0.4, 0.80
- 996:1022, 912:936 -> 1.4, 0.5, 0.75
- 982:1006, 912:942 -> 2.3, 0.3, 0.75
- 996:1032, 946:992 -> 0.6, 1.3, 0.80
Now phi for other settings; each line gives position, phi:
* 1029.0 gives 1.49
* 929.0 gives 2.61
